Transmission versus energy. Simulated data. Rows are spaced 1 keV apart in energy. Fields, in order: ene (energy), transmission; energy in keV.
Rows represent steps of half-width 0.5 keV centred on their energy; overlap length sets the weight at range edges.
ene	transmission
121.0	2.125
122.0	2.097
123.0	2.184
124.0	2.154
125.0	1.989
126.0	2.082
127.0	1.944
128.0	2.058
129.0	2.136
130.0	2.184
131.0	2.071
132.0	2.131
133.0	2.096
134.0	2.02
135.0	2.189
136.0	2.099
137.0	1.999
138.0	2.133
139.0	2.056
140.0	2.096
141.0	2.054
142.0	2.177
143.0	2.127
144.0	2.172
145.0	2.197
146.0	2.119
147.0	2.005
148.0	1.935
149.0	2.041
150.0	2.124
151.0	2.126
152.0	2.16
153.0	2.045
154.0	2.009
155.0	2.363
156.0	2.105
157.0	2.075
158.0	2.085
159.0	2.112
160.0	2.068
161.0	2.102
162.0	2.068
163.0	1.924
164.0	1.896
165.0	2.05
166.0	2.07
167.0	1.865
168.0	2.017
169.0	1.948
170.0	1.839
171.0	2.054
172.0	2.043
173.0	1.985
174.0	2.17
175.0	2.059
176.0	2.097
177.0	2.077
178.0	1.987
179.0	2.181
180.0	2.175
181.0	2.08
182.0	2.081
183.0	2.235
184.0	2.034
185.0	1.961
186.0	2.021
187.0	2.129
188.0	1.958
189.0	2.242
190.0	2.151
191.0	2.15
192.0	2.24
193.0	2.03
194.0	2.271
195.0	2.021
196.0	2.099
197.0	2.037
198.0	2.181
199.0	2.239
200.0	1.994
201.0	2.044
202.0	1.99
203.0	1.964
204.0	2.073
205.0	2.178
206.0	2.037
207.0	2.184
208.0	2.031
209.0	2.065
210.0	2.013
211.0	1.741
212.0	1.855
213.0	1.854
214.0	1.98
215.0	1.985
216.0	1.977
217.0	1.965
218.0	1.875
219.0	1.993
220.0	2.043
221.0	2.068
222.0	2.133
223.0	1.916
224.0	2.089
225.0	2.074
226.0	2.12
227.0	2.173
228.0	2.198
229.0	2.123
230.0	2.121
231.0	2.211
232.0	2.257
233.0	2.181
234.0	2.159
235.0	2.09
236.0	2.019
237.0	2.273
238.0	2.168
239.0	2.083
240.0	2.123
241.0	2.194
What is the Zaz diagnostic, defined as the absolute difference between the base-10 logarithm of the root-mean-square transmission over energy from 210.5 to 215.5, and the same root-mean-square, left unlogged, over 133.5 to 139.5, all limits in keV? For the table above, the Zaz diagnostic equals 1.81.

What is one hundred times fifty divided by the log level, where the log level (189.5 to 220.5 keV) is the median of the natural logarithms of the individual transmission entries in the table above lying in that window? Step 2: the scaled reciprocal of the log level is 7057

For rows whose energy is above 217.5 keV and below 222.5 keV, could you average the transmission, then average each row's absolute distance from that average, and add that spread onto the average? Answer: 2.09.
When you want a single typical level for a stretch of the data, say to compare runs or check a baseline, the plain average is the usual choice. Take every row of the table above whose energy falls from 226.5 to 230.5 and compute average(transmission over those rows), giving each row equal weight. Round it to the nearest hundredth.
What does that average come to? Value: 2.15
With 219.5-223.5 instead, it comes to 2.04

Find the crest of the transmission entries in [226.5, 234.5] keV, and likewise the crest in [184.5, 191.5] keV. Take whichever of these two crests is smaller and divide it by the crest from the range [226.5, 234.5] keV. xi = 0.99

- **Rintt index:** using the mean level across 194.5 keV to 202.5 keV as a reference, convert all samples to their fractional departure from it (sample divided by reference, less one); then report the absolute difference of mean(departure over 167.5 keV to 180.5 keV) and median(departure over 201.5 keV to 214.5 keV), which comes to 0.017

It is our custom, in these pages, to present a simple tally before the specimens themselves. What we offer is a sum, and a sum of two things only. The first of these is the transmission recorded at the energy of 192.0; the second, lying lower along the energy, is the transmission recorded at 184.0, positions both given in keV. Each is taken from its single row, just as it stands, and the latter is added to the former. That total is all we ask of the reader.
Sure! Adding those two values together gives 4.27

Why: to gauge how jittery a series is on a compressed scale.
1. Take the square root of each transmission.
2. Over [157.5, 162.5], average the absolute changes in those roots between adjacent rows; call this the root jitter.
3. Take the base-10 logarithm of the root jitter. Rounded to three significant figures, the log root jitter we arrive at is -1.92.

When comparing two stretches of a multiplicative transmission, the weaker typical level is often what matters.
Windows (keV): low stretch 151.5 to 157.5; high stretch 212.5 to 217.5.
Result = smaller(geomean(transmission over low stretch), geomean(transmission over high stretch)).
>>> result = 1.95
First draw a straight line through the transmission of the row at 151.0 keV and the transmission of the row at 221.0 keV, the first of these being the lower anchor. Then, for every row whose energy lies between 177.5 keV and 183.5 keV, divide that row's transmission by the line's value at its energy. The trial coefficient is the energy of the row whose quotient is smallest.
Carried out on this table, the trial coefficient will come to 178.0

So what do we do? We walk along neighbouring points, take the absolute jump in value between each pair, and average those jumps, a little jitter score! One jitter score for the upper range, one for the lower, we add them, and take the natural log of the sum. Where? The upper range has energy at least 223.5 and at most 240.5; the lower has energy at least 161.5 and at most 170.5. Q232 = -1.7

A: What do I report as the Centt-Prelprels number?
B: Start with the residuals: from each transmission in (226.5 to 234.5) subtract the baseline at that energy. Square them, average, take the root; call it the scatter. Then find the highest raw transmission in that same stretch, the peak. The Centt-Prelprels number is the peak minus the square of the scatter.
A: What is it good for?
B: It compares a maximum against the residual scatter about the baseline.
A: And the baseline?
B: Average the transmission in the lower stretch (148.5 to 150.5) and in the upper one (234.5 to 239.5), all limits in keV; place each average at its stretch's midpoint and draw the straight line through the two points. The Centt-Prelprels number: 2.25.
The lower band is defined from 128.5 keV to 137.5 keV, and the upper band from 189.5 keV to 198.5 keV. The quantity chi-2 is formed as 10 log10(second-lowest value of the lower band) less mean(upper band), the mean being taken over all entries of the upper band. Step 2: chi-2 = 0.92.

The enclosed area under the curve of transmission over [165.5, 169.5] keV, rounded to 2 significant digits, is 7.9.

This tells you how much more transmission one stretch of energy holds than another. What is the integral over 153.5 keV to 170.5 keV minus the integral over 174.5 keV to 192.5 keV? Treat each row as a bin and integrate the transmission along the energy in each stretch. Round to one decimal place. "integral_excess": -3.3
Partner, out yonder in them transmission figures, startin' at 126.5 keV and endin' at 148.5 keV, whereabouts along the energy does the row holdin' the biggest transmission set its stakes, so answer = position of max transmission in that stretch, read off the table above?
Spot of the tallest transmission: 145.0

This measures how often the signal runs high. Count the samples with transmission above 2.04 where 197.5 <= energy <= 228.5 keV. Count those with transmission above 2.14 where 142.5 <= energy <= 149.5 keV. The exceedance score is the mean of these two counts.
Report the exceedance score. 8.5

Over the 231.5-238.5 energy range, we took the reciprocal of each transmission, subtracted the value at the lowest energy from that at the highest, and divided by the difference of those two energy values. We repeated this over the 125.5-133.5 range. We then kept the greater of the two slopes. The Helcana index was 0.003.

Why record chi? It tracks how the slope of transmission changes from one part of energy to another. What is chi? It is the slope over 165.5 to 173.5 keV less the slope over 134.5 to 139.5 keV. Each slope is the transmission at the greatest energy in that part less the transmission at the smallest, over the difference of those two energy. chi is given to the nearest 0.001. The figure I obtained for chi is 0.021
